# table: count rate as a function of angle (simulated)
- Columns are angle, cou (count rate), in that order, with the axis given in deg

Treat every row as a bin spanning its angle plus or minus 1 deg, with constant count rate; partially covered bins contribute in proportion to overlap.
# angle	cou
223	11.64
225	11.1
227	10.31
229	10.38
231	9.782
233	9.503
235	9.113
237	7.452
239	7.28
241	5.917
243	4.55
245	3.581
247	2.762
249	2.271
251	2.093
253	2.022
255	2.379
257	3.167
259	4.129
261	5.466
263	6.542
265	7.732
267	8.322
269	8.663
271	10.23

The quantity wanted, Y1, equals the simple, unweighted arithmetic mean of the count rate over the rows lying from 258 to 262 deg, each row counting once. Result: 5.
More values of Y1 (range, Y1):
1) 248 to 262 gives 3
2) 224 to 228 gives 11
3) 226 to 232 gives 10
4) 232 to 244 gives 7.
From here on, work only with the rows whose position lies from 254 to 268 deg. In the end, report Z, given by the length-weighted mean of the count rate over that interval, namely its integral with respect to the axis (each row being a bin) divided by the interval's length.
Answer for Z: 5.4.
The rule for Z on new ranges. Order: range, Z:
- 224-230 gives 10.6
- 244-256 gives 2.5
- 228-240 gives 8.9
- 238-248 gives 4.8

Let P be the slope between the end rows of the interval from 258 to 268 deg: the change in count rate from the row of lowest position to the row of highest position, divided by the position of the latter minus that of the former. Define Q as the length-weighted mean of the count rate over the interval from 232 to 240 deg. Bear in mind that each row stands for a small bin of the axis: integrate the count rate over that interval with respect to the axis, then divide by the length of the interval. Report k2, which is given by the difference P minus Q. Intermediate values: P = 0.5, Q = 8.3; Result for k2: -7.8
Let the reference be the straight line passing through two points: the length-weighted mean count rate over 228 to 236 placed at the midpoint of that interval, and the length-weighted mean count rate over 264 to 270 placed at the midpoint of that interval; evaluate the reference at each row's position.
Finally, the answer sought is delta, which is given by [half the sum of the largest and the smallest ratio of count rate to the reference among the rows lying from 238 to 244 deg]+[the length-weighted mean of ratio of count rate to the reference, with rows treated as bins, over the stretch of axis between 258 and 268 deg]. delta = 1.40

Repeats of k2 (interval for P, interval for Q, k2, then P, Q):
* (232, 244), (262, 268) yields -8.0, -0.5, 7.5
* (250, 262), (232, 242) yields -7.5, 0.3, 7.9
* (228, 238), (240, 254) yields -3.7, -0.4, 3.3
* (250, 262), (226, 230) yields -10.0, 0.3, 10.3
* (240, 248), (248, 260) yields -3.2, -0.5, 2.7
